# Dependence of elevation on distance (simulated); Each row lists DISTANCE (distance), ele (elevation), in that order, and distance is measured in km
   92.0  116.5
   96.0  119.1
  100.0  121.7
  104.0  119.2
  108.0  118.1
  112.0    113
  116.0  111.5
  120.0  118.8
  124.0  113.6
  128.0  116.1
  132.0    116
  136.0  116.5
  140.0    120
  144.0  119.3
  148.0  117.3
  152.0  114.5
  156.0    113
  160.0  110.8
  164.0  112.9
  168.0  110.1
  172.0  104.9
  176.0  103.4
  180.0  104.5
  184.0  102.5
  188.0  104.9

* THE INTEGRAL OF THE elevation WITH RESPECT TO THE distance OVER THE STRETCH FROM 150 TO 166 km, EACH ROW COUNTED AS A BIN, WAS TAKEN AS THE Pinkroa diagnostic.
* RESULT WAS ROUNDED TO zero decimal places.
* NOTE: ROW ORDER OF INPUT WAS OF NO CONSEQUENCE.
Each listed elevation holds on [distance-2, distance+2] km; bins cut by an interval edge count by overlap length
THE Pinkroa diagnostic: 1805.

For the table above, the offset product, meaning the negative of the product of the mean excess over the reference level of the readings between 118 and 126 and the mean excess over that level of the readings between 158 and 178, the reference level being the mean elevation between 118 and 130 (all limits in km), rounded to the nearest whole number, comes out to 0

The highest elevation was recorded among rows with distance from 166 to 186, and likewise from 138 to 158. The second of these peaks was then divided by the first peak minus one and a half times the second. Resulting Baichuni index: -1.72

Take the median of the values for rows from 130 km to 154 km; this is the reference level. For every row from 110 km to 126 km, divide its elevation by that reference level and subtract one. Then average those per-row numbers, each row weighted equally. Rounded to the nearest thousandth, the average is -0.023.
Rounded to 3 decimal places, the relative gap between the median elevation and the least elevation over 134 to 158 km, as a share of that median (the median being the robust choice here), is 0.033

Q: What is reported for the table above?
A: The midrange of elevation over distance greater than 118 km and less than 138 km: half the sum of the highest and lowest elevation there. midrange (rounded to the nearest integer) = 116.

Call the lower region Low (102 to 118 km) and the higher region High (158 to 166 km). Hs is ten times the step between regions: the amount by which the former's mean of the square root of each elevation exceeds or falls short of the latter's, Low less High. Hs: 1.7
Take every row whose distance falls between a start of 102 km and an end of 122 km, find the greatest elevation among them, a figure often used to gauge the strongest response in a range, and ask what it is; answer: 119.2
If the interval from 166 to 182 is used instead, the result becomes 110.1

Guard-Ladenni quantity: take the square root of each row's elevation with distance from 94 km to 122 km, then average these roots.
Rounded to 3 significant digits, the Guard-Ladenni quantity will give 10.8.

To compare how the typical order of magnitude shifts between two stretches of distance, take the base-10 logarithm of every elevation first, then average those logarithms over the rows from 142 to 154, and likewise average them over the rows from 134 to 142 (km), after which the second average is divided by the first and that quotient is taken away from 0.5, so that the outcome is -0.502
